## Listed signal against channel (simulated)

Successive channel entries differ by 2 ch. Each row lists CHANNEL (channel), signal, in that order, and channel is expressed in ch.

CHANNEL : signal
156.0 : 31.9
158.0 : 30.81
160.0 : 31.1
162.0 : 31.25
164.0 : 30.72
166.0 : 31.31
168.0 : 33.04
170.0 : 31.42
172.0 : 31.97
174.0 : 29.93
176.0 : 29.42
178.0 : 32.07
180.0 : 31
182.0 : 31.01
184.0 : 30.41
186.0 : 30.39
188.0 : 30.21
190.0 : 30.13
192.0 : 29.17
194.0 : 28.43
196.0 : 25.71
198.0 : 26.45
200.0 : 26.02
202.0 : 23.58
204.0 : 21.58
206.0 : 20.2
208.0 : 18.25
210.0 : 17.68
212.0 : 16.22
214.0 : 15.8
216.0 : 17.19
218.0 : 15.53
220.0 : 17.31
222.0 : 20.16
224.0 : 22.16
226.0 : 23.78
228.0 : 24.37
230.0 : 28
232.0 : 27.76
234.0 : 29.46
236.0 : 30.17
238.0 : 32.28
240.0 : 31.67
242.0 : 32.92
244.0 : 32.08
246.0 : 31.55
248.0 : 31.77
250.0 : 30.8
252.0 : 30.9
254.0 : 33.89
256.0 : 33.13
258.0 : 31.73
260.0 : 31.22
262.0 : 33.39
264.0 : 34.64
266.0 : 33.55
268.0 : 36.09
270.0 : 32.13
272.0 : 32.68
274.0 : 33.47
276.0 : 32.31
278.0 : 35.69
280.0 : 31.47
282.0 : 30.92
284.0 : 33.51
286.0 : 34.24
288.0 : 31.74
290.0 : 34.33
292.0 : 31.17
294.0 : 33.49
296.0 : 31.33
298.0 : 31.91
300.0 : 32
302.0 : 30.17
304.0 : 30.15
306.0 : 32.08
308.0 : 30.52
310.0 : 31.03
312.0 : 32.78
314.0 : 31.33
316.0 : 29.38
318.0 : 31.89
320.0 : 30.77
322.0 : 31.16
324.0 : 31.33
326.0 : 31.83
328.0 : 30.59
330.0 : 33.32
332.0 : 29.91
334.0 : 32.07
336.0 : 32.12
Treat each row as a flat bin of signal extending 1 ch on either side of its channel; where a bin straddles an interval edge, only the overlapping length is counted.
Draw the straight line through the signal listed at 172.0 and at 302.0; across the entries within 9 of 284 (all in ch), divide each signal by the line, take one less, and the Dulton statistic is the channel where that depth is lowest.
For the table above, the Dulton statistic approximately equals 282.0 ch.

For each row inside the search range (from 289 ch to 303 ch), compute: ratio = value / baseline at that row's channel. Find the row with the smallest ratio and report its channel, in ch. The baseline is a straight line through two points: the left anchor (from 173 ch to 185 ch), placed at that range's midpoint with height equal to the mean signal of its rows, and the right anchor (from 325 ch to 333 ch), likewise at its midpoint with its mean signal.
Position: 302.0 ch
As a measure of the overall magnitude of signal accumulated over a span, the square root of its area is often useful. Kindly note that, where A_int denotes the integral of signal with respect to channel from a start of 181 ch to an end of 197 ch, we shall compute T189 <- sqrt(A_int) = 22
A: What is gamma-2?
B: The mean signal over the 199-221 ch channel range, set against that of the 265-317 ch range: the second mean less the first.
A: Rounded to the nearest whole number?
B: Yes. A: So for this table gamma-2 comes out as 13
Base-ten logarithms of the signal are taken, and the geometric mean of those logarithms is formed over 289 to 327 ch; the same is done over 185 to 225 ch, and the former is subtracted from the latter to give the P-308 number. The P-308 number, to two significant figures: -0.16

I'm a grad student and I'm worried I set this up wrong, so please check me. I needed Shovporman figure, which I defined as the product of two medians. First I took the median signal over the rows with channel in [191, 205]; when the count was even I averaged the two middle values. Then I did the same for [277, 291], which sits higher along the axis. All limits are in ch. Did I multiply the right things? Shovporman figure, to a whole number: 872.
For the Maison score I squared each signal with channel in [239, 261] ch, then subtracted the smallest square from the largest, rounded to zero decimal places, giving 200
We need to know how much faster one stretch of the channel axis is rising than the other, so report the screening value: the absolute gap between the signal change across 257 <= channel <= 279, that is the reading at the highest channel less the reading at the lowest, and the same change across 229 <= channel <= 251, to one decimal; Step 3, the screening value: 1.2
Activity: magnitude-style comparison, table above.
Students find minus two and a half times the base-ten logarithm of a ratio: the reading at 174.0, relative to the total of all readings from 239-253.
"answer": 2.17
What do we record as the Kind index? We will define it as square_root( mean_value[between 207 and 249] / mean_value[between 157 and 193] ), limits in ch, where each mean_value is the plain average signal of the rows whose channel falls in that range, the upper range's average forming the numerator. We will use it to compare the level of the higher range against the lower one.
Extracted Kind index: 0.89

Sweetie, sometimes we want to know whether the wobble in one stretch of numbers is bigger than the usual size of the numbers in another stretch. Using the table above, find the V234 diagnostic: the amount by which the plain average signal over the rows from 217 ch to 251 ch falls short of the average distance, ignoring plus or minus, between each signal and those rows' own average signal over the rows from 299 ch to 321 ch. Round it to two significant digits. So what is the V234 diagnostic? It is -26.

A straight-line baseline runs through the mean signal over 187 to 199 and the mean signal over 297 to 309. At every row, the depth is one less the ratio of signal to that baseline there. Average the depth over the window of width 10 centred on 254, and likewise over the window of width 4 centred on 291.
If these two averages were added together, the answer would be -0.14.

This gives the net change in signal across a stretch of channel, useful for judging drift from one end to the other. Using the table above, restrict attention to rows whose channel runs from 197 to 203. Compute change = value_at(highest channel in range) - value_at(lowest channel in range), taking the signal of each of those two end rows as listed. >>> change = -2.9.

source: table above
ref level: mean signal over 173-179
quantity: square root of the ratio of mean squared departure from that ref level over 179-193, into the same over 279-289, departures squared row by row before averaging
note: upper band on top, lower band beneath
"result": 3.9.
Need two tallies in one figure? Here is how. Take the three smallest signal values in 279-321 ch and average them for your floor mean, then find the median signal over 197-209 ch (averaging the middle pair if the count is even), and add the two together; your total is 52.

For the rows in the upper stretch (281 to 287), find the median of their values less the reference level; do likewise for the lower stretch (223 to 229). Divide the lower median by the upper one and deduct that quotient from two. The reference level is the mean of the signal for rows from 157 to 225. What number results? 2.3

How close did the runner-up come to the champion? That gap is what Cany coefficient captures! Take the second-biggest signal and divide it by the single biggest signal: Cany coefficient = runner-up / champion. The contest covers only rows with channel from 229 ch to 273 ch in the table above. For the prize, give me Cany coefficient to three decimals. 0.960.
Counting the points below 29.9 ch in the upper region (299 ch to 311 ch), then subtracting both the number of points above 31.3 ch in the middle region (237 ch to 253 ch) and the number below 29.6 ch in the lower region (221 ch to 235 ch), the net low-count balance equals -13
